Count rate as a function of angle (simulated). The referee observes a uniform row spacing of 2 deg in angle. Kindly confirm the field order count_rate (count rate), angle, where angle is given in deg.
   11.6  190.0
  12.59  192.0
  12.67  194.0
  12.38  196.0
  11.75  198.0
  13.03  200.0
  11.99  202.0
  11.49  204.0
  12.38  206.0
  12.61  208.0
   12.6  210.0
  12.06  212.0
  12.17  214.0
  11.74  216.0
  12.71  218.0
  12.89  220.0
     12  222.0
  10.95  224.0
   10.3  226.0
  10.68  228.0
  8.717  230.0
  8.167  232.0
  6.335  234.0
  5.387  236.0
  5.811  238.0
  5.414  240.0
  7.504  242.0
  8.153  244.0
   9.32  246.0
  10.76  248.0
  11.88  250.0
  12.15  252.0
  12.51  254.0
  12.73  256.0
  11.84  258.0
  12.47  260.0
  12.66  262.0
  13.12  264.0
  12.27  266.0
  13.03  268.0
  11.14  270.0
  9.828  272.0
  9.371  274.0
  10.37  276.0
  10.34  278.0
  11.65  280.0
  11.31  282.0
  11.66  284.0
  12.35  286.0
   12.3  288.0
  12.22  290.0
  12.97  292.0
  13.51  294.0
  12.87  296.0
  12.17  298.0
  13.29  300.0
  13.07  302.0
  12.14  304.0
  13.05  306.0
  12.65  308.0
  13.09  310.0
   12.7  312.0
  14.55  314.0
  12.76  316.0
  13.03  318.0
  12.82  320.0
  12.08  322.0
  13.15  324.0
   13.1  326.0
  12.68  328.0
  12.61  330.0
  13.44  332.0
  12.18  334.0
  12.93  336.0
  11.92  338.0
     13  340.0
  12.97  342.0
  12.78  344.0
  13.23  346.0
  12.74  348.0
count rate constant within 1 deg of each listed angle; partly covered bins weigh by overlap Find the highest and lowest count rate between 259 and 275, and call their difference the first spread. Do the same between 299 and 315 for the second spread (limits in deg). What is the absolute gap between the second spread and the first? 1.3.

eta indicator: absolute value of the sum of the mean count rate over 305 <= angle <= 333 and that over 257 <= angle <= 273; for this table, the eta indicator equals 25.0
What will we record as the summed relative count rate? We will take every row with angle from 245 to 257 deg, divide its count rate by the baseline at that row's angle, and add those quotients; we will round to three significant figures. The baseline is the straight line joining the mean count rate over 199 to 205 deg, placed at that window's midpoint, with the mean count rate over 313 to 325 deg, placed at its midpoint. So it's 5.53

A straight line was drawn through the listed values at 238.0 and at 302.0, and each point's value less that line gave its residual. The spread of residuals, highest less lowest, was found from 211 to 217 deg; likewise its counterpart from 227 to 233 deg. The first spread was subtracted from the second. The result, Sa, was 2.2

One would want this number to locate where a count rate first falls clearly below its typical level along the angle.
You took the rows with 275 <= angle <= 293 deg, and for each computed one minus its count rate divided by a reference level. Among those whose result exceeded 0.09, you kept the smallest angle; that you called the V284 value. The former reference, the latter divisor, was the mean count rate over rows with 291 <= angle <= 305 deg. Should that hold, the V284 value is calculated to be 276.0 deg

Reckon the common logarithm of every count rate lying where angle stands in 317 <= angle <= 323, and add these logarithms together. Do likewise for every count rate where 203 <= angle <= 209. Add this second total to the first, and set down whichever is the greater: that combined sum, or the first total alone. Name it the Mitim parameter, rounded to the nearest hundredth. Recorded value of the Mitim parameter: 6.56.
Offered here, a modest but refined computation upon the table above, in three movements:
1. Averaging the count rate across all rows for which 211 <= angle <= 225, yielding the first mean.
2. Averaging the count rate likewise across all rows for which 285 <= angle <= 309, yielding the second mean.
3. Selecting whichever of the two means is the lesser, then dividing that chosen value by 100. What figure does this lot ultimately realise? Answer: 0.121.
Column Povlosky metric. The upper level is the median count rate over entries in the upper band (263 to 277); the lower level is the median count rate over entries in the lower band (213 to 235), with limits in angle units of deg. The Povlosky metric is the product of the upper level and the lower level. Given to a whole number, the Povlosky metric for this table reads 122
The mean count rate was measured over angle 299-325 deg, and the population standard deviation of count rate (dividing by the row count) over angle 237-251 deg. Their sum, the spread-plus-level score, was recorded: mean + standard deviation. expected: 15.2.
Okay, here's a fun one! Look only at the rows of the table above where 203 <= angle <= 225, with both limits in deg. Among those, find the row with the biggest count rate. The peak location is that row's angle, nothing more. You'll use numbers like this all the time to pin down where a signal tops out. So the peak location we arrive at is 220.0 deg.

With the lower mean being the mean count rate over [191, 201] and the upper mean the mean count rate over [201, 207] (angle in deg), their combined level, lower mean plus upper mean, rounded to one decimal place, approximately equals 24.4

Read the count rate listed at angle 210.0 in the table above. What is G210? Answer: 12.6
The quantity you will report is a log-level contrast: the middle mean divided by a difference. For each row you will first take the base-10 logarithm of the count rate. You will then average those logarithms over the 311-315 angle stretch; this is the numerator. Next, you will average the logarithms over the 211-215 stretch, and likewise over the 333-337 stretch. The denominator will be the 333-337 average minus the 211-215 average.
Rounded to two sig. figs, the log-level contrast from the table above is 74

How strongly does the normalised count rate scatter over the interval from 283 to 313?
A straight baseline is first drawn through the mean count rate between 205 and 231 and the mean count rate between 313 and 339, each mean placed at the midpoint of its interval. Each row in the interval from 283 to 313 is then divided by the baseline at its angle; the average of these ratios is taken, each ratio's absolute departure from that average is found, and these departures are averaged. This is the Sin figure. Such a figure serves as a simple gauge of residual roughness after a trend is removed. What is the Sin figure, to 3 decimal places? 0.032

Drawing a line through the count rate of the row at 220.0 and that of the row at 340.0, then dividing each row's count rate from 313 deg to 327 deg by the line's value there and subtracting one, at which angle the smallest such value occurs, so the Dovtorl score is 322.0 deg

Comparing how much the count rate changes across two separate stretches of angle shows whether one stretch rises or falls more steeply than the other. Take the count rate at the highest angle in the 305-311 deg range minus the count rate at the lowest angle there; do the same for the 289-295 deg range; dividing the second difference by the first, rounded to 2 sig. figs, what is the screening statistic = 32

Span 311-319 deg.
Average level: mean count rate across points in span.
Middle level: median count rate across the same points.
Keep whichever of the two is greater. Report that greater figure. 13.3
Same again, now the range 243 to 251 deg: 10.0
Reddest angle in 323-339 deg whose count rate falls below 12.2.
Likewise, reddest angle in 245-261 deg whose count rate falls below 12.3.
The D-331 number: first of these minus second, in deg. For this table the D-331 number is 80 deg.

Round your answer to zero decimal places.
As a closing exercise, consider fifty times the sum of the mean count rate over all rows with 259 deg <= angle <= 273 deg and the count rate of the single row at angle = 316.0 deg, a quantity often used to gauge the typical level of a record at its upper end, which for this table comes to 1242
